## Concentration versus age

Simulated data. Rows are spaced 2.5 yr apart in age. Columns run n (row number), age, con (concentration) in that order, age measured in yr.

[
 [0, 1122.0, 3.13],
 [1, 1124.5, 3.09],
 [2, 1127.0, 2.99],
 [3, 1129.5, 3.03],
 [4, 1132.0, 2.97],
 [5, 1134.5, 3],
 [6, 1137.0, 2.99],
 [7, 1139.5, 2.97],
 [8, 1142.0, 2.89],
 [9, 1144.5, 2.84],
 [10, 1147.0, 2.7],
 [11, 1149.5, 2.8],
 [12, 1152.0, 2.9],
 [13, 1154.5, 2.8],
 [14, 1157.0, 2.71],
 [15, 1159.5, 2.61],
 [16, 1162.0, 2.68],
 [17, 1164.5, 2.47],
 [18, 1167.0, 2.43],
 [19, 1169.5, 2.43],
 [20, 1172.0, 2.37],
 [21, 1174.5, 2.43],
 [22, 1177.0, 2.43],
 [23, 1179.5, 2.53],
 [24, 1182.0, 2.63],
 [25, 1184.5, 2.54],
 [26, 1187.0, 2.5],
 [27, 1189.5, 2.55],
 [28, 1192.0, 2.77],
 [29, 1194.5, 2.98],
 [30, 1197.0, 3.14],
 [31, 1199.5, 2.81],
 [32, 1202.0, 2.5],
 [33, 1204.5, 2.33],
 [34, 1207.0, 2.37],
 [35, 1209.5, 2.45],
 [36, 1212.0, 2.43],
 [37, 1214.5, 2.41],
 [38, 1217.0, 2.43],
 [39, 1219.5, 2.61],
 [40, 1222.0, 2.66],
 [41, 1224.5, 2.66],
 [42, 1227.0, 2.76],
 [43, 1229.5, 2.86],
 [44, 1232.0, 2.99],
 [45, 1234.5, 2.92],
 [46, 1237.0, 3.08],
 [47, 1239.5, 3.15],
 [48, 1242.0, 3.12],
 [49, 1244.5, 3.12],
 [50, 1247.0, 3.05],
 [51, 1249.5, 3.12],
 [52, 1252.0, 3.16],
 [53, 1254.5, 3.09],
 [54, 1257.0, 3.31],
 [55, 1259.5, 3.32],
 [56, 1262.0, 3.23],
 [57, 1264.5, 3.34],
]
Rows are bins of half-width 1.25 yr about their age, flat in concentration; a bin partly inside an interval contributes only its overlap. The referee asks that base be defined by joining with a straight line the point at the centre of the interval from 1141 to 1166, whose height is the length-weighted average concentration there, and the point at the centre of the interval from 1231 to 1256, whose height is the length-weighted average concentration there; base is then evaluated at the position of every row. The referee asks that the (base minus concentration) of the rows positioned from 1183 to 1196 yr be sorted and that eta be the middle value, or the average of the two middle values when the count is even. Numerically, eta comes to 0.32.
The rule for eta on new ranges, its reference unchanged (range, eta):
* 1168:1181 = 0.39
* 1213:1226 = 0.38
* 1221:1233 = 0.26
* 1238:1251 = -0.03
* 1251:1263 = -0.08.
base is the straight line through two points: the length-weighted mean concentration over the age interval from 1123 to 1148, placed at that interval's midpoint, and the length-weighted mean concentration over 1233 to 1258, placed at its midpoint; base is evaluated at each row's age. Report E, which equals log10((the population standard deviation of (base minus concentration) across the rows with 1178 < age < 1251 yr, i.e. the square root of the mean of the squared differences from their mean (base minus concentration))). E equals -0.60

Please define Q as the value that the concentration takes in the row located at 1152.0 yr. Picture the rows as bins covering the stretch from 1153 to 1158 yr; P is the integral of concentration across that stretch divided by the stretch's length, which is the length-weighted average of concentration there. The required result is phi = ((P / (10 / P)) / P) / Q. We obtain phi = 0.095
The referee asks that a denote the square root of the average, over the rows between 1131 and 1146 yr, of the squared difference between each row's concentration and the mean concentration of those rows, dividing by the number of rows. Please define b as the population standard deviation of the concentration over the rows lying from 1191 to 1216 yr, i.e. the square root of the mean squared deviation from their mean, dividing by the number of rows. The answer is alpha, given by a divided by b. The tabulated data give 0.22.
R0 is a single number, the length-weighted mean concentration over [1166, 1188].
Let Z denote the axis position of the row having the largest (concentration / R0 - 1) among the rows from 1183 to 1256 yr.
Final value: 1252.0 yr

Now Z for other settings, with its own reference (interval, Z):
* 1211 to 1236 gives 1232.0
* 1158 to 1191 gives 1162.0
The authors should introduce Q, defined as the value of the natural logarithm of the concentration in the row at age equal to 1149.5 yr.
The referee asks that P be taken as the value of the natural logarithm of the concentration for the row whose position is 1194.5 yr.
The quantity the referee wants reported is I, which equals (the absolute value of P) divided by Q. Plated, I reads 1.06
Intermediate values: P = 1.09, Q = 1.03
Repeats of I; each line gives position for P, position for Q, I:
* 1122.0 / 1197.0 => 1.00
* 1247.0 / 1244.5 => 0.98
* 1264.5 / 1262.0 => 1.03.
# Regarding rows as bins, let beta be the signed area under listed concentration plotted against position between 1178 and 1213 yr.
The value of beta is 91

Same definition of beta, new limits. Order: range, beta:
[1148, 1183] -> 91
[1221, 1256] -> 105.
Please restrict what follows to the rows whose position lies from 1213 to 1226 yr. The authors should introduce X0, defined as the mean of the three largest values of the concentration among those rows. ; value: 2.6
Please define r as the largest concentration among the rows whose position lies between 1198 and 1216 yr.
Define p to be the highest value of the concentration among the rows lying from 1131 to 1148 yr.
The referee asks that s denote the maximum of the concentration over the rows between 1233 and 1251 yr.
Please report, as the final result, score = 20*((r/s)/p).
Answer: 5.9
